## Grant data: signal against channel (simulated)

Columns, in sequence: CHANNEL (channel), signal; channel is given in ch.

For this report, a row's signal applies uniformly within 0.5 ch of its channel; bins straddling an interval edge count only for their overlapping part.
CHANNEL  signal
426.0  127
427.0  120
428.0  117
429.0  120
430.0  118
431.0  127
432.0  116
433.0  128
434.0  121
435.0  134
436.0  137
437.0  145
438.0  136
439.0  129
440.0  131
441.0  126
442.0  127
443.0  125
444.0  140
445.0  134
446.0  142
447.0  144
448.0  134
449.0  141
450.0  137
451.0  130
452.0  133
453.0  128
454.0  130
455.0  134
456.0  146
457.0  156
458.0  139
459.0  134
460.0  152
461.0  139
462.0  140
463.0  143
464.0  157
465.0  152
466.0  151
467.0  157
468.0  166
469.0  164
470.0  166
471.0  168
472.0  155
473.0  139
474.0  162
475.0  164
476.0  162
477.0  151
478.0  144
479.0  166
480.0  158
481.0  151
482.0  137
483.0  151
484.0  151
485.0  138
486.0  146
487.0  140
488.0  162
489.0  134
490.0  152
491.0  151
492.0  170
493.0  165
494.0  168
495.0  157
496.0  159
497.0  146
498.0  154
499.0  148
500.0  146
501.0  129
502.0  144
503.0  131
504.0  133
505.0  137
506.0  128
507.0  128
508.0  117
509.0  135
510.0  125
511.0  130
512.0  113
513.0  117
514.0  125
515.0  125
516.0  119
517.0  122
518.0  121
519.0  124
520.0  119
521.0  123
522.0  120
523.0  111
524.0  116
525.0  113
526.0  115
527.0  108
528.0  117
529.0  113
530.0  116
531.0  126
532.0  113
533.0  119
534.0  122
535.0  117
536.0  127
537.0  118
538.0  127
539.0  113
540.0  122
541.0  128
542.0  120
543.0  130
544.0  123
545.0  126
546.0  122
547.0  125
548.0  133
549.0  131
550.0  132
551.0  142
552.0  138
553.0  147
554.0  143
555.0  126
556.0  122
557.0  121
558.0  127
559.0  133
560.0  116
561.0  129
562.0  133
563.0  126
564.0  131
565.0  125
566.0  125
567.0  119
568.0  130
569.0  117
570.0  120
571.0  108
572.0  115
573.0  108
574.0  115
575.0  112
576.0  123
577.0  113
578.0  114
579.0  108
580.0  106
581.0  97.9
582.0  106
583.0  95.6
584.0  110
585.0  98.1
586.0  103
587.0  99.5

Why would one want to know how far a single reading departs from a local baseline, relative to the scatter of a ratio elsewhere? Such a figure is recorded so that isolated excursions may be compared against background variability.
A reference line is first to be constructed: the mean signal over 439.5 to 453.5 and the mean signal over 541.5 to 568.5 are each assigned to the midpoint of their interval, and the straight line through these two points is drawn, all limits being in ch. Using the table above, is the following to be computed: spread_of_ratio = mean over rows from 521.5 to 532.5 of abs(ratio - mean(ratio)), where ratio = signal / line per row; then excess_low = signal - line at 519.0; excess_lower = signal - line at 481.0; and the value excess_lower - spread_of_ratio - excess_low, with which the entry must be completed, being 25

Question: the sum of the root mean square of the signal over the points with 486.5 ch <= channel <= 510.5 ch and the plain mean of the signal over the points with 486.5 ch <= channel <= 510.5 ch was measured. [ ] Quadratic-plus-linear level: 289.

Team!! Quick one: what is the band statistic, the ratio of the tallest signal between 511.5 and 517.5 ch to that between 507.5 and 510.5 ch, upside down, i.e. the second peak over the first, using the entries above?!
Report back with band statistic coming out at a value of 1.1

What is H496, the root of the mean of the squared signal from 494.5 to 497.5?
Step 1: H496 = 154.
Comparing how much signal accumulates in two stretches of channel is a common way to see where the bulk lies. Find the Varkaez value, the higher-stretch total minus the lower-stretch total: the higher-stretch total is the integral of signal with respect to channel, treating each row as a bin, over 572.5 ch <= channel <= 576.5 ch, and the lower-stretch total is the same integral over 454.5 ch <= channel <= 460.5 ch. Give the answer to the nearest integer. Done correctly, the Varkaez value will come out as -403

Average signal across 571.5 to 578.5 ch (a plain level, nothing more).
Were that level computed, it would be 114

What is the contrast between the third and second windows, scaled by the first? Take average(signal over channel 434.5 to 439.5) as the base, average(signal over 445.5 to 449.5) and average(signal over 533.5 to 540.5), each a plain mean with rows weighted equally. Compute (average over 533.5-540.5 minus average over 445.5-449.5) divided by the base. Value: -0.1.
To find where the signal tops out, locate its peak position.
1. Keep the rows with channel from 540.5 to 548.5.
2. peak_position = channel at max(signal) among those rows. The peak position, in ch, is 548.0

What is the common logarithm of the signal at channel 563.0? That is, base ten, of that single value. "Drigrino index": 2.10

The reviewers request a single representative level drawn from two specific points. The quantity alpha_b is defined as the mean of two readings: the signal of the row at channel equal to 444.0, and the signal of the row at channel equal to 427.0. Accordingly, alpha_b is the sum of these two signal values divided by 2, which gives 130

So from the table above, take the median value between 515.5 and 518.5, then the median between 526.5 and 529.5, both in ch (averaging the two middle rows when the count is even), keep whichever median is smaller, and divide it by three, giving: 38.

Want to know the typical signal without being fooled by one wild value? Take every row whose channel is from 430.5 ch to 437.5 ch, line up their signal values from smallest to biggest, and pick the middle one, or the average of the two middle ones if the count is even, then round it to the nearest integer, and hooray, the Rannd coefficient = 128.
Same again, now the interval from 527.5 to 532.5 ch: 116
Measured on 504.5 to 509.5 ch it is 128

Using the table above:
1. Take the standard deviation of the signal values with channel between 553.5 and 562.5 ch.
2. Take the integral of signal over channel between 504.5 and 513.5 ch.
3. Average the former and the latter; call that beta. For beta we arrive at 569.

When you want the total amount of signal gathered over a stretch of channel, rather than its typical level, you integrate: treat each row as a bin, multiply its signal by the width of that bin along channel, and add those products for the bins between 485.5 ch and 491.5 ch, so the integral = 885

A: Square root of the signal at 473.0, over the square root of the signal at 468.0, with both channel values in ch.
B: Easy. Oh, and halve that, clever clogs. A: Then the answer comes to 0.46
